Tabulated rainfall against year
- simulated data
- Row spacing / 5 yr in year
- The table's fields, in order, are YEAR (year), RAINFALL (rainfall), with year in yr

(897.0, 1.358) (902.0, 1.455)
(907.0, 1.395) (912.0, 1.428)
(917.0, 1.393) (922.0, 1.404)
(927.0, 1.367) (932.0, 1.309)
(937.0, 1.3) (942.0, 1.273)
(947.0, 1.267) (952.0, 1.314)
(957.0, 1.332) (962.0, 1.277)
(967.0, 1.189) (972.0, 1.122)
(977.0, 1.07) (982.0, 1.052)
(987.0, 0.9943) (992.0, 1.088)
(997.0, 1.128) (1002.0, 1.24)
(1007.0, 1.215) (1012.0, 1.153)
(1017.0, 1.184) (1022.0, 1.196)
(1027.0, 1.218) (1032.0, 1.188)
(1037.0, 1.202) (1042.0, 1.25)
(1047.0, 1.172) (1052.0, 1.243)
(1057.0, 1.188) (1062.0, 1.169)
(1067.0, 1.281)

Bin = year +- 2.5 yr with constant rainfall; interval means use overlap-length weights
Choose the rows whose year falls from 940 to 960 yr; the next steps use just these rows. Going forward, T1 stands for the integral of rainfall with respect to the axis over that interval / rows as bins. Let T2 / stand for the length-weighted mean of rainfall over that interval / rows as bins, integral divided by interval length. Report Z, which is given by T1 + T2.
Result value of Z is 27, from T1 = 26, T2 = 1.30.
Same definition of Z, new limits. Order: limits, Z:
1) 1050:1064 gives 18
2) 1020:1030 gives 13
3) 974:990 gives 18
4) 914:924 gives 15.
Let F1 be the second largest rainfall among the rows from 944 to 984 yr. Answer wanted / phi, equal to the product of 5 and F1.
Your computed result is 6.6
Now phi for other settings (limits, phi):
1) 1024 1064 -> 6.2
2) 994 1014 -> 6.1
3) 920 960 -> 6.8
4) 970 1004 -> 5.6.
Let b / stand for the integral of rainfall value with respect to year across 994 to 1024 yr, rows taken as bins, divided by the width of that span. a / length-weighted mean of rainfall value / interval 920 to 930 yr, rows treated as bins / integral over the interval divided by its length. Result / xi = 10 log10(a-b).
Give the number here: -7.1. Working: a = 1.38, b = 1.18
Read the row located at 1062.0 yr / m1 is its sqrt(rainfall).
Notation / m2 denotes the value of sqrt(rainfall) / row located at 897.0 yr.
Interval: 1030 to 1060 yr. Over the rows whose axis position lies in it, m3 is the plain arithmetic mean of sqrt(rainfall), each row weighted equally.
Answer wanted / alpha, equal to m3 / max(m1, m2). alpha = 0.943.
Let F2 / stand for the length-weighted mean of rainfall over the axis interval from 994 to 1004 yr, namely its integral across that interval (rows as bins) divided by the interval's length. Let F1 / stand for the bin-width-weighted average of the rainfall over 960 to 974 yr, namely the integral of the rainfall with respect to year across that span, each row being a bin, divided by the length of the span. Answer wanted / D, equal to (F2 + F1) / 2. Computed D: 1.19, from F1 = 1.20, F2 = 1.18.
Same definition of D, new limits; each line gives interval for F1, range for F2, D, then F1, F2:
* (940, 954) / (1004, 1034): 1.24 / 1.28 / 1.19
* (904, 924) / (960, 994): 1.26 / 1.41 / 1.11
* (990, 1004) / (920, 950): 1.23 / 1.15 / 1.32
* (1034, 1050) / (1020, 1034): 1.20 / 1.21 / 1.20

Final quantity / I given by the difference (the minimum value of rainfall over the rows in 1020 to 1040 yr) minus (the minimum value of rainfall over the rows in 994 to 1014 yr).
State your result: 0.060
